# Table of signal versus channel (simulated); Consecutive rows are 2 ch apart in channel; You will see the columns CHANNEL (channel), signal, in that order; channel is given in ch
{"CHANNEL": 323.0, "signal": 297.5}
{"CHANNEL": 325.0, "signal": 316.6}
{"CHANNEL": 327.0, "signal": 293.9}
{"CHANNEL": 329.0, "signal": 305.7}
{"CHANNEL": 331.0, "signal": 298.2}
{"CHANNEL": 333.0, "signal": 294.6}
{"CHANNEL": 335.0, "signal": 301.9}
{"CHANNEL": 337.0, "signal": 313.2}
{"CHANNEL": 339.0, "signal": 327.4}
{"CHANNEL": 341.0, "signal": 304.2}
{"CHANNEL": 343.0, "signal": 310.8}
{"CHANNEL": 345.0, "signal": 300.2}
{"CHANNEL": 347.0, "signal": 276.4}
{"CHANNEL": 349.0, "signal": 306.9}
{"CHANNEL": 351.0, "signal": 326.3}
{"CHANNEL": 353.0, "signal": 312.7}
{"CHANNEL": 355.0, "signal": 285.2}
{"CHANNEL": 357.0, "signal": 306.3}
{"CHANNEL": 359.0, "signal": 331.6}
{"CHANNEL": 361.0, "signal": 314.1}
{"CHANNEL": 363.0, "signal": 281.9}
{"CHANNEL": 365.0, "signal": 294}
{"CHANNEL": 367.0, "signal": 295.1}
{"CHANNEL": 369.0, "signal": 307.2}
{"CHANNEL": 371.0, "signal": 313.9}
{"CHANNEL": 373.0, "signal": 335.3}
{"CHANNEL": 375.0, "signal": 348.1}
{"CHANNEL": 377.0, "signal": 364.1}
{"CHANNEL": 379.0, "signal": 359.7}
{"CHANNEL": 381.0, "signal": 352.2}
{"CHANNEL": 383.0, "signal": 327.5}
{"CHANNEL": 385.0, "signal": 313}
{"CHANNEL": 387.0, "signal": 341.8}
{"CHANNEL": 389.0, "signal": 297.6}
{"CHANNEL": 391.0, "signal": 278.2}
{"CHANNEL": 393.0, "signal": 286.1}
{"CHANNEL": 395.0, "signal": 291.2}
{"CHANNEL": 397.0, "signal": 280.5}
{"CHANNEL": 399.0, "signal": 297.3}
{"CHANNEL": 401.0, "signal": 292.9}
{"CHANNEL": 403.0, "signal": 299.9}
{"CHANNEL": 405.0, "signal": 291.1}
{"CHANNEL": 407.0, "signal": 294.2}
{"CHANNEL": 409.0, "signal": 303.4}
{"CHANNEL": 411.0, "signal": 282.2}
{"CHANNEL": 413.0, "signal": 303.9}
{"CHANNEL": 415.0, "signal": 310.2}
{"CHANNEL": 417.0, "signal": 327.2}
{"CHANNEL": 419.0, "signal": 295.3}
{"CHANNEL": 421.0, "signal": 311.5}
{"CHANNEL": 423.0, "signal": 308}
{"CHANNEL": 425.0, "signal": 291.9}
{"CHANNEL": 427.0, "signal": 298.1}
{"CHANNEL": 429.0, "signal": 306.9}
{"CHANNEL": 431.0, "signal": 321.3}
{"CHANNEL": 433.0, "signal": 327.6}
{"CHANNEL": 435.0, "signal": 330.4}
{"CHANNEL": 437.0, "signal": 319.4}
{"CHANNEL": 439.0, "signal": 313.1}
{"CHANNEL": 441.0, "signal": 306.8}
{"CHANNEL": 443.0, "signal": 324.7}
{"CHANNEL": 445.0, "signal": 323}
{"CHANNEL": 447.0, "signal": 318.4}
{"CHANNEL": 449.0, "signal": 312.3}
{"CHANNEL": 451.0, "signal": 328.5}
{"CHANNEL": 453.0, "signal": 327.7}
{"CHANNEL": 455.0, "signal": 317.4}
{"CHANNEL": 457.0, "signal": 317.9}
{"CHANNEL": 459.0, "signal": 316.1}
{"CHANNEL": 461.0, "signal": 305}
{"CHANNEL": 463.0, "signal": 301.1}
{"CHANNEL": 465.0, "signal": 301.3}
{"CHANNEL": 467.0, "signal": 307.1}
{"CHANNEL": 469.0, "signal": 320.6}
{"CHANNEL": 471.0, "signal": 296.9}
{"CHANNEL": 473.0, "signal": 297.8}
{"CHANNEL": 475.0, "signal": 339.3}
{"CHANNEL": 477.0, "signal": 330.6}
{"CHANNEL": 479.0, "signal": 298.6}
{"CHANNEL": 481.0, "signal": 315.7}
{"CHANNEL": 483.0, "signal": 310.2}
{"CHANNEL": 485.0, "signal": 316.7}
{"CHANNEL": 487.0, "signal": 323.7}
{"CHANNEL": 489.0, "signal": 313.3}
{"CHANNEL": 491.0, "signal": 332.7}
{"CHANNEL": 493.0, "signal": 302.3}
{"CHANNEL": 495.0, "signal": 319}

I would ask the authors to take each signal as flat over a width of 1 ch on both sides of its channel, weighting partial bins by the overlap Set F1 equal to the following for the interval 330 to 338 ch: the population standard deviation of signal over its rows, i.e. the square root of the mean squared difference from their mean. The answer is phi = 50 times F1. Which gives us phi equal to 349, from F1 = 7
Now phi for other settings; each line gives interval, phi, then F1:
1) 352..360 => 828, 17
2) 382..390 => 822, 16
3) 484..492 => 371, 7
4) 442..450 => 240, 5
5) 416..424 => 569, 11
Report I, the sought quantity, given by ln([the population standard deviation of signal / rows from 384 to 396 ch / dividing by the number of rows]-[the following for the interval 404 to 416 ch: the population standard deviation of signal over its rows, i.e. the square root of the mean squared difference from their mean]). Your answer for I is 2.46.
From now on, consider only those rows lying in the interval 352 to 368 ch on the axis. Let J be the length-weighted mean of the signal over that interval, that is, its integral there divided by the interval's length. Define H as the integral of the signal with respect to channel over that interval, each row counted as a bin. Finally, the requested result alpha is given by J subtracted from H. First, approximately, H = 4842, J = 303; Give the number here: 4539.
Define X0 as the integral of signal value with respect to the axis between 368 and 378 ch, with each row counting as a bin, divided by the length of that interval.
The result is 334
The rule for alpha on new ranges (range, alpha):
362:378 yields 4762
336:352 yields 4623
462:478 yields 4678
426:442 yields 4732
